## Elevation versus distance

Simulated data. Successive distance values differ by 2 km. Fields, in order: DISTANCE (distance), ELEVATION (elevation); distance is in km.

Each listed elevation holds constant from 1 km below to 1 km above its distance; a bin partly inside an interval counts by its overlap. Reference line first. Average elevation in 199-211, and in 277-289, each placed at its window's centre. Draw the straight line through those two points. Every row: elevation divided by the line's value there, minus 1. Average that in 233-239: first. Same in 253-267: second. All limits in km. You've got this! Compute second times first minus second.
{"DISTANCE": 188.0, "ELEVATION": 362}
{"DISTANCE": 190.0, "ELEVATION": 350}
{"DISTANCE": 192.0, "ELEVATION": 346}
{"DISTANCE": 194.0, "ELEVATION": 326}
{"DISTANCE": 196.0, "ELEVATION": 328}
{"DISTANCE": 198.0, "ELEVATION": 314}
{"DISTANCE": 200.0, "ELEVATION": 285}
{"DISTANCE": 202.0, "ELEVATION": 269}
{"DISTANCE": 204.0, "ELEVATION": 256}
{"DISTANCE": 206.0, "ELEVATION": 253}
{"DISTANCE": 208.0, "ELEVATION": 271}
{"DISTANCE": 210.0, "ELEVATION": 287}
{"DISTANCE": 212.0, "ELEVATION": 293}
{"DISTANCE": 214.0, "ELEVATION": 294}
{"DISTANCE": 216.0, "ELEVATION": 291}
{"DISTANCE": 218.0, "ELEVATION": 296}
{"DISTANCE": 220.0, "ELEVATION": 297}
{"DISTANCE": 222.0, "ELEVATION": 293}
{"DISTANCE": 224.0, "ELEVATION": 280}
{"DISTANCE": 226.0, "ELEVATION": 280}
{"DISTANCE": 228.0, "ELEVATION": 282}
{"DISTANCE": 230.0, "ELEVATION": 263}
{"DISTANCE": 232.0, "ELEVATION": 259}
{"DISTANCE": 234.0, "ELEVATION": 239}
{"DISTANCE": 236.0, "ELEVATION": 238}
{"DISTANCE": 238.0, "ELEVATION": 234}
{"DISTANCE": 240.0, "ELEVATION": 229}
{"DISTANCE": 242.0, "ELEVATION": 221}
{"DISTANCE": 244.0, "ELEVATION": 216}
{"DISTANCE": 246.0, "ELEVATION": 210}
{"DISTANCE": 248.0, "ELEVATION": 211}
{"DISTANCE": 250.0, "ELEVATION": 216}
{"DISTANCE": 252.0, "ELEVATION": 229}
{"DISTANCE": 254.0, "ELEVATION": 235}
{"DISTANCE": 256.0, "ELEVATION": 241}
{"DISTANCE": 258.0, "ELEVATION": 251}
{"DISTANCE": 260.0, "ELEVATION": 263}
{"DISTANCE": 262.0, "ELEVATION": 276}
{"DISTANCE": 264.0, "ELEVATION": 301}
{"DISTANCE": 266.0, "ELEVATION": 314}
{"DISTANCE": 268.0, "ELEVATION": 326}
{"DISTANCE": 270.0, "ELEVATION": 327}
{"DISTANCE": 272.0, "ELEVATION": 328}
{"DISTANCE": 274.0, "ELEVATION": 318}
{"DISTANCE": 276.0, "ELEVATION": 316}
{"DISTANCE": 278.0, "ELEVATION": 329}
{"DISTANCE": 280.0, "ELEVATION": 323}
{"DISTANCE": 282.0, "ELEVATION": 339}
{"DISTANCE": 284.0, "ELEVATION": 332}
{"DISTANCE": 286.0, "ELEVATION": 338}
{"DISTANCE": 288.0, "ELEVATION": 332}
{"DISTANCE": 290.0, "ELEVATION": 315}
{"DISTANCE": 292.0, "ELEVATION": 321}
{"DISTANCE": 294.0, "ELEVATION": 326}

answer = 0.17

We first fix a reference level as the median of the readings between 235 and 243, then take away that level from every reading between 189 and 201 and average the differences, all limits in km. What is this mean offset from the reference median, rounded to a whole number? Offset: 93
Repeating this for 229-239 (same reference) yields 15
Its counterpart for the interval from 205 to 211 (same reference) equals 39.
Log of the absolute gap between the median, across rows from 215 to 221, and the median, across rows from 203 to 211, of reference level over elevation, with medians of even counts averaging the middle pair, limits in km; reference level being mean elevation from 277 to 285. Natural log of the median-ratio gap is -1.97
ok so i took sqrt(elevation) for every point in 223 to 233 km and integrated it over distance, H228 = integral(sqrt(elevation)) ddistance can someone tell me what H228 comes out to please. 165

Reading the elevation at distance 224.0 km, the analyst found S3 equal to 280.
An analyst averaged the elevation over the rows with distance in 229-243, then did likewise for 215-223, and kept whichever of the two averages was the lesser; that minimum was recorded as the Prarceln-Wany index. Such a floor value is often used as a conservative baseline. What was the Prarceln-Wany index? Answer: 240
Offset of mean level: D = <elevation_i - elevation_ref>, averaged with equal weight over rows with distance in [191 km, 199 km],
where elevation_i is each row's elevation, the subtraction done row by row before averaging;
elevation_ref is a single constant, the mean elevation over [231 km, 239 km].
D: 86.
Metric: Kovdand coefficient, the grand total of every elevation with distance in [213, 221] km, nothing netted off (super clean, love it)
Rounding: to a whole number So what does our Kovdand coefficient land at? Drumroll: 1178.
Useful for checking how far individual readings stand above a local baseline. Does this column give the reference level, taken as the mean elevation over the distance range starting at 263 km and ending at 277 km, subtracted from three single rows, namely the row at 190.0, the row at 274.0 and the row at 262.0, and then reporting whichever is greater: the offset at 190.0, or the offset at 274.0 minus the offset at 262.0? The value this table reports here 42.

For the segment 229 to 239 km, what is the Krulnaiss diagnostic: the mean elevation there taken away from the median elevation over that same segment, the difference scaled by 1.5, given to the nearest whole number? -11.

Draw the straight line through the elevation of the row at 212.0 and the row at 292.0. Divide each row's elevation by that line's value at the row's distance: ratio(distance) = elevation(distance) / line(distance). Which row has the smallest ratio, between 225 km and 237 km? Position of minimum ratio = 236.0 km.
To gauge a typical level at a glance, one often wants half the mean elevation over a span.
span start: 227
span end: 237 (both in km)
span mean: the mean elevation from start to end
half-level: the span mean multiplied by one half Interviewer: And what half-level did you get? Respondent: 128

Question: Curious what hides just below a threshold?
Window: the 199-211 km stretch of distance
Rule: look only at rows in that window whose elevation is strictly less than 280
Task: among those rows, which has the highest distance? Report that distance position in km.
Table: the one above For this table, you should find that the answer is 208.0 km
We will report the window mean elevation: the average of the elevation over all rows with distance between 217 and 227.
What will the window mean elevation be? 289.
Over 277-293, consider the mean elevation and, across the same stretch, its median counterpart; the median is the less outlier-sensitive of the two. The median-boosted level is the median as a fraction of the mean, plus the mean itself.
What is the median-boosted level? 330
